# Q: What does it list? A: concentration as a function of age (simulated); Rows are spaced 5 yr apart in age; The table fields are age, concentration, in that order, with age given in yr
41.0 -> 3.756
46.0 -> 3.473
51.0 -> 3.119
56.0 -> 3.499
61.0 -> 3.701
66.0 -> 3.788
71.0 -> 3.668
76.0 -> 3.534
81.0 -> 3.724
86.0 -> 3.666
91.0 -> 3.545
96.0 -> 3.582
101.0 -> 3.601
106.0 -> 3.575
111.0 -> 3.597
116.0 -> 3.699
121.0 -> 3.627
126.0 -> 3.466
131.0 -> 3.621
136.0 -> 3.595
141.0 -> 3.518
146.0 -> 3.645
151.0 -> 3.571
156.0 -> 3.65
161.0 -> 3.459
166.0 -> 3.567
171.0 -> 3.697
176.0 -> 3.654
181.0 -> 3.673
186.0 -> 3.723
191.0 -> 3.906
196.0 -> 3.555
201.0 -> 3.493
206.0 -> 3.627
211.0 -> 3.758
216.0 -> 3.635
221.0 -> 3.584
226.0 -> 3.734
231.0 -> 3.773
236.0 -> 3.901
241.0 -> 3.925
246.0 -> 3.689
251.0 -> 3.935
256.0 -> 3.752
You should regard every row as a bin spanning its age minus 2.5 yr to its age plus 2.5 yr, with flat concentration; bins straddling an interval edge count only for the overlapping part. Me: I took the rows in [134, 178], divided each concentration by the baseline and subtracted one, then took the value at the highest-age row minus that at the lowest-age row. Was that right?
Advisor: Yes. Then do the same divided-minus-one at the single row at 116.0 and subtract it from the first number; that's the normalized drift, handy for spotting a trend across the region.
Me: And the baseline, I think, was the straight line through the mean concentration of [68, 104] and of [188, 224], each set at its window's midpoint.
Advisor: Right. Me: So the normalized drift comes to -0.01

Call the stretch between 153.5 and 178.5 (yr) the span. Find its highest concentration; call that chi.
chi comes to 3.697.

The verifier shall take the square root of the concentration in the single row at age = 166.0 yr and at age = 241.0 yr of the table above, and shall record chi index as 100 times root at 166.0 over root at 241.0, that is 95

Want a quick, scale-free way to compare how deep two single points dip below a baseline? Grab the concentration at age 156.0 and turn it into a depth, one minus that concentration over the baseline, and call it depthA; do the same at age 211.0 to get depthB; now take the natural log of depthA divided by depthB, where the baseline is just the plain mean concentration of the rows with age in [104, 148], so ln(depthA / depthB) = -1.1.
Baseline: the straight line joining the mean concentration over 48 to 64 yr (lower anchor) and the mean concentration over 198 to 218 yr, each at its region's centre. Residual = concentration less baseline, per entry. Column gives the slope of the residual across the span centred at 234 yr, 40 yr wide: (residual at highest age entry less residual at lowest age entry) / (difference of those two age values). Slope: 0.007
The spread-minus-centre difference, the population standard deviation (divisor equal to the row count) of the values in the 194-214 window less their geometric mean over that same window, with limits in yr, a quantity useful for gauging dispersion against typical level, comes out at -3.508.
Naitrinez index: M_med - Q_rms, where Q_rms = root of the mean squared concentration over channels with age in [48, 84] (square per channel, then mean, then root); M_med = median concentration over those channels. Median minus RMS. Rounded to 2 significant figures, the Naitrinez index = 0.086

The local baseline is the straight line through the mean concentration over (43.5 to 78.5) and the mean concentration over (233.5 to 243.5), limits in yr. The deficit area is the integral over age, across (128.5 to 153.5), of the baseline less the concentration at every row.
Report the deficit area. 3.0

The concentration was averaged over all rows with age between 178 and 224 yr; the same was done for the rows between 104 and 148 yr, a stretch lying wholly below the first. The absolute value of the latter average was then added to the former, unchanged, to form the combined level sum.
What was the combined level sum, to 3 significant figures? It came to 7.26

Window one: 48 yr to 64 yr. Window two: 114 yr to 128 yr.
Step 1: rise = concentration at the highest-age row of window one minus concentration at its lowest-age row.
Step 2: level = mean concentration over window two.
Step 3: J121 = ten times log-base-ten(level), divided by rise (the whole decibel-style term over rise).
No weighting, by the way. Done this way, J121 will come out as 10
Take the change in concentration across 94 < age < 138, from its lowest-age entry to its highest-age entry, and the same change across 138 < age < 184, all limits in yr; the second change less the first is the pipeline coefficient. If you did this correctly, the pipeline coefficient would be 0.14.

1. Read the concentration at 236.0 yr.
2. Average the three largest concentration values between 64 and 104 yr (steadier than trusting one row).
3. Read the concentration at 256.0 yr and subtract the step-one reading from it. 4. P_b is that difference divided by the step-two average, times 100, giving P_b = -4.0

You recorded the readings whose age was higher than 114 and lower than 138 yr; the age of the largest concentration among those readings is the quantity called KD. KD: 116.0 yr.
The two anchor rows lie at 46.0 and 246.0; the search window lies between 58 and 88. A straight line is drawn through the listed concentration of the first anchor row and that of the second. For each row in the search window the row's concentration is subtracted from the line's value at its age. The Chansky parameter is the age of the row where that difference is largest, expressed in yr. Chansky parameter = 76.0 yr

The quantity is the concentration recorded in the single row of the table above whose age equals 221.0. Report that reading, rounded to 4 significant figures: 3.584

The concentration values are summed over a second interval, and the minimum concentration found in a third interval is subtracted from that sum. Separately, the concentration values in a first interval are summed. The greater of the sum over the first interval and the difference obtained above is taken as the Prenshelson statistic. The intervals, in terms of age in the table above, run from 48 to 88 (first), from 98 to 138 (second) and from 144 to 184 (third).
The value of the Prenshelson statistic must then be 28.7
